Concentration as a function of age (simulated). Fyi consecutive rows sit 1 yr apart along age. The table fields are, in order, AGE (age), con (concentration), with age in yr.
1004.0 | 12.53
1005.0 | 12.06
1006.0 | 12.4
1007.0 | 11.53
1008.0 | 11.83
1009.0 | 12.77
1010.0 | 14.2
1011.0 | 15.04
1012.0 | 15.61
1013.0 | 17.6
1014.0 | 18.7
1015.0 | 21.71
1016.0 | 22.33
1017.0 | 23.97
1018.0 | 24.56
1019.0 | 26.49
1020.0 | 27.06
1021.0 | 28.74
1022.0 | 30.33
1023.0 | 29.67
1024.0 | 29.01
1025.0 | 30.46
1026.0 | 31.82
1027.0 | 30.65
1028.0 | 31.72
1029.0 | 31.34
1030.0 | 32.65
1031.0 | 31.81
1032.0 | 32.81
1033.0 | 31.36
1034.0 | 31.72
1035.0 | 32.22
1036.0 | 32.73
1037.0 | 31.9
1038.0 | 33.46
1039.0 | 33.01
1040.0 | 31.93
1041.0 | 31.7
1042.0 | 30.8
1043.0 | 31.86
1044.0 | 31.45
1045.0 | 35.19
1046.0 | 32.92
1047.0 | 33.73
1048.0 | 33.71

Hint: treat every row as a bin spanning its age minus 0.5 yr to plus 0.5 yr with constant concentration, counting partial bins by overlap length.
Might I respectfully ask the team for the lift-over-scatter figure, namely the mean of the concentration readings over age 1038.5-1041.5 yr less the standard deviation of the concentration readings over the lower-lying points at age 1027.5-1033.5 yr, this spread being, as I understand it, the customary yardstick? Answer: 31.6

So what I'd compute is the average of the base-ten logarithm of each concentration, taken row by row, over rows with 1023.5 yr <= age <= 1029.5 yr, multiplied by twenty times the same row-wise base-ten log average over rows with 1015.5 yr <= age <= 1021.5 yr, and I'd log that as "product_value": 42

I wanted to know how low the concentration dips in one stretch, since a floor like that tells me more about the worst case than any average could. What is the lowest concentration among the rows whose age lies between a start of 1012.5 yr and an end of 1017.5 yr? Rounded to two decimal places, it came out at 17.60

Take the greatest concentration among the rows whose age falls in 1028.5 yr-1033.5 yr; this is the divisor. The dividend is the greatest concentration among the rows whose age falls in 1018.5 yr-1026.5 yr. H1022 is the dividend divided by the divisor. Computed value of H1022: 0.97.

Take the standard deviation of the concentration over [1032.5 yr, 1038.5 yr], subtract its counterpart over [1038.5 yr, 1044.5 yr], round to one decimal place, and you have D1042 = 0.0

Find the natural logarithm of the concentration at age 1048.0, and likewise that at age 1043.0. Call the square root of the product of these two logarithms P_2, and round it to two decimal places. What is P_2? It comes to 3.49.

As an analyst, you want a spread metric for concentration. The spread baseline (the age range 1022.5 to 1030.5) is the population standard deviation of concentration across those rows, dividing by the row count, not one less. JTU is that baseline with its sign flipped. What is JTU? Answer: -1.1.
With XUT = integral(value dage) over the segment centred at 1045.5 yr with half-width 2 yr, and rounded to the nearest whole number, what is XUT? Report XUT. 133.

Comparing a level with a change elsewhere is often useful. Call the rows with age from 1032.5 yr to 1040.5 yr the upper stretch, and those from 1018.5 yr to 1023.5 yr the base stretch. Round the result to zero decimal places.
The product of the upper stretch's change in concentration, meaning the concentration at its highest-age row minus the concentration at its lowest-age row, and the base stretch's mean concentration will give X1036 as 16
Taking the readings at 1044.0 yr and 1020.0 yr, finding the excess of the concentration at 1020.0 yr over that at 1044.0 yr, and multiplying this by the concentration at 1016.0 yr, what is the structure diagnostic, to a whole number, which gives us -98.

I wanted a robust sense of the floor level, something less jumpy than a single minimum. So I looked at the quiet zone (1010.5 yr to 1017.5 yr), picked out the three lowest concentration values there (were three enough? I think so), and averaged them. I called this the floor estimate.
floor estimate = 16.1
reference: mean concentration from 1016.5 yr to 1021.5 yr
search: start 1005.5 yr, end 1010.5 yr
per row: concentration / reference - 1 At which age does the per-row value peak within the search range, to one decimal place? 1010.0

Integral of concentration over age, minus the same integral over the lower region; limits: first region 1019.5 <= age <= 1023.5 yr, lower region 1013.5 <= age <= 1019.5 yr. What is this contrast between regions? -22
